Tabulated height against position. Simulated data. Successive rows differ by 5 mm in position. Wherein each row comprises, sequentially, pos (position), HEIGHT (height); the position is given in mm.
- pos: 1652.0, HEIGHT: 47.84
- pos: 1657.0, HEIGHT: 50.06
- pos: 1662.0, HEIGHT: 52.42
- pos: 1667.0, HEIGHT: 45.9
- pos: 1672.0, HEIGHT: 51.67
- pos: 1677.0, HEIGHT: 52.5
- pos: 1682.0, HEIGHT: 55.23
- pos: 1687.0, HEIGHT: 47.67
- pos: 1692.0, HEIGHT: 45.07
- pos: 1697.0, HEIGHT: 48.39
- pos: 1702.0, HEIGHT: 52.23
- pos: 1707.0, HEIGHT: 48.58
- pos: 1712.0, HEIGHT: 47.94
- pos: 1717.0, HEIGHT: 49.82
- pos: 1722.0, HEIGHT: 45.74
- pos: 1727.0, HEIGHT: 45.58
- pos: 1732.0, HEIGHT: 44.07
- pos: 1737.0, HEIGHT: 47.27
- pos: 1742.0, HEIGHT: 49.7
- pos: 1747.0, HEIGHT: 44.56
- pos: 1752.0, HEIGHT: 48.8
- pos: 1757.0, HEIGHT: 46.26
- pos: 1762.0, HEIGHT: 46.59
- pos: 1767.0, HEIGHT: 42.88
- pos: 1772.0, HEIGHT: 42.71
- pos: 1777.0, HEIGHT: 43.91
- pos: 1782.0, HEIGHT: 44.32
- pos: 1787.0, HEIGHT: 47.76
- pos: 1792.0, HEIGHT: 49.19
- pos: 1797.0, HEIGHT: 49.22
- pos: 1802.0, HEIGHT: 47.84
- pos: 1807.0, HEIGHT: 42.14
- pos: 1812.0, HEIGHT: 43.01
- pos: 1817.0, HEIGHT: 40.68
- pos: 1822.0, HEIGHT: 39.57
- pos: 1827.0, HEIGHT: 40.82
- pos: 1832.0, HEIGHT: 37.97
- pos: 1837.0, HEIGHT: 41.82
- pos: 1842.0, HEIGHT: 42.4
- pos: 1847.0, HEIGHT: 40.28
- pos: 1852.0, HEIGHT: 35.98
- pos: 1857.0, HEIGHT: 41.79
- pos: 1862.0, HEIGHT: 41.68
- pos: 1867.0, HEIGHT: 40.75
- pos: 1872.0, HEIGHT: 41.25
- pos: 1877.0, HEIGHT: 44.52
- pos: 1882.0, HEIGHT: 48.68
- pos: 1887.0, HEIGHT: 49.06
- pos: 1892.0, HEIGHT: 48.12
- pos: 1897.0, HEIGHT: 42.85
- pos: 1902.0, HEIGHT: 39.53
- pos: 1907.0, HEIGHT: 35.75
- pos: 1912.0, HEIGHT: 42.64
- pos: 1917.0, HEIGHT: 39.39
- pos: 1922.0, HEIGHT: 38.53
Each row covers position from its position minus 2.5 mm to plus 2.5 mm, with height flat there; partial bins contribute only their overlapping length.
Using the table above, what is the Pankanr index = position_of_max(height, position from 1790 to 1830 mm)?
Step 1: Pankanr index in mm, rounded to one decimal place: 1797.0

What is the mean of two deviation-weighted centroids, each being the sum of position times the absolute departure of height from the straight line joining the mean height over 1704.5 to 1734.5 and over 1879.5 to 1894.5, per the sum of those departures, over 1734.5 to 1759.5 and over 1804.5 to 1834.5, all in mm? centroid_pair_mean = 1784.4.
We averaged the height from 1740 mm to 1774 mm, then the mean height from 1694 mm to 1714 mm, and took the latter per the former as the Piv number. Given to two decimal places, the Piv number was 1.07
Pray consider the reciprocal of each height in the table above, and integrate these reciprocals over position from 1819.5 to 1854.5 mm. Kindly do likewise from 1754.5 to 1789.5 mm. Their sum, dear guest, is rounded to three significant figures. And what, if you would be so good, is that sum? 1.66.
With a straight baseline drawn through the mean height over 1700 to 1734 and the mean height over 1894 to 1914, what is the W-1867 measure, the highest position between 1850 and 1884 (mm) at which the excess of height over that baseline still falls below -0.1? 1872.0 mm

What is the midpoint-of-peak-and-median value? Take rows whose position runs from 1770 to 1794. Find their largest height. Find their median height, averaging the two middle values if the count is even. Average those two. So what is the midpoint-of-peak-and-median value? 46.8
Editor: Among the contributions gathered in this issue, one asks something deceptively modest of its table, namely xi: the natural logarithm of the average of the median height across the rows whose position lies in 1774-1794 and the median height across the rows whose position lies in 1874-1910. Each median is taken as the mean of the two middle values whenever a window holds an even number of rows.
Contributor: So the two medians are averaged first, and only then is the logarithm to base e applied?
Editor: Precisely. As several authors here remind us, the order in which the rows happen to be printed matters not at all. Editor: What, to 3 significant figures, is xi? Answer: 3.81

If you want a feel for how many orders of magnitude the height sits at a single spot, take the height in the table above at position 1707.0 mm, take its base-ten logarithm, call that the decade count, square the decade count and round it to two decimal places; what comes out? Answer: 2.84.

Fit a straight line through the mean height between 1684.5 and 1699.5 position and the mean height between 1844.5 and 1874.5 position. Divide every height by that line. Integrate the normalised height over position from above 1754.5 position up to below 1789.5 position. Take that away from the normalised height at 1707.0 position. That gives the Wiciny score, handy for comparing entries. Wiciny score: -34.8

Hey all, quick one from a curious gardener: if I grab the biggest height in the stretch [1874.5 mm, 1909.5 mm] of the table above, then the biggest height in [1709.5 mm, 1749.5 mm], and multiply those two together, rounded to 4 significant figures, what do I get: 2444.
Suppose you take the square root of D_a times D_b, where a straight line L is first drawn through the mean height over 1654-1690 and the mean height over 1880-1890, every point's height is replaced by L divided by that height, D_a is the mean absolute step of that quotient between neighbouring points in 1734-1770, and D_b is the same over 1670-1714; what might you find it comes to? 0.067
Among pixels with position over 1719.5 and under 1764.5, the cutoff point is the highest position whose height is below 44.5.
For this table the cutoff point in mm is 1732.0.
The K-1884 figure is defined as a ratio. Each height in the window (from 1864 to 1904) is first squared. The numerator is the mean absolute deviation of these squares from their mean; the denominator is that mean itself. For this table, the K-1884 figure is 0.15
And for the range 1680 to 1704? 0.13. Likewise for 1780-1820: 0.13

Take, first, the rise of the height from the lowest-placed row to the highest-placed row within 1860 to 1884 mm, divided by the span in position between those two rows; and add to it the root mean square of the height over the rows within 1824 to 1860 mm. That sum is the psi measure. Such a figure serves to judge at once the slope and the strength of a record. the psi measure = 40.6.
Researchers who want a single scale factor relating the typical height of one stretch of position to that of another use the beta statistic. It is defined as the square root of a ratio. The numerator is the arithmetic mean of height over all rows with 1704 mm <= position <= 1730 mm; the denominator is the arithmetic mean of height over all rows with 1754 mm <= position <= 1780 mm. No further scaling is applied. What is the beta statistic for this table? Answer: 1.03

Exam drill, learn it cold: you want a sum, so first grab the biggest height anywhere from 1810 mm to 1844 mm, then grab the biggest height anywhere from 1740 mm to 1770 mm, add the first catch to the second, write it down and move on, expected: 92.7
